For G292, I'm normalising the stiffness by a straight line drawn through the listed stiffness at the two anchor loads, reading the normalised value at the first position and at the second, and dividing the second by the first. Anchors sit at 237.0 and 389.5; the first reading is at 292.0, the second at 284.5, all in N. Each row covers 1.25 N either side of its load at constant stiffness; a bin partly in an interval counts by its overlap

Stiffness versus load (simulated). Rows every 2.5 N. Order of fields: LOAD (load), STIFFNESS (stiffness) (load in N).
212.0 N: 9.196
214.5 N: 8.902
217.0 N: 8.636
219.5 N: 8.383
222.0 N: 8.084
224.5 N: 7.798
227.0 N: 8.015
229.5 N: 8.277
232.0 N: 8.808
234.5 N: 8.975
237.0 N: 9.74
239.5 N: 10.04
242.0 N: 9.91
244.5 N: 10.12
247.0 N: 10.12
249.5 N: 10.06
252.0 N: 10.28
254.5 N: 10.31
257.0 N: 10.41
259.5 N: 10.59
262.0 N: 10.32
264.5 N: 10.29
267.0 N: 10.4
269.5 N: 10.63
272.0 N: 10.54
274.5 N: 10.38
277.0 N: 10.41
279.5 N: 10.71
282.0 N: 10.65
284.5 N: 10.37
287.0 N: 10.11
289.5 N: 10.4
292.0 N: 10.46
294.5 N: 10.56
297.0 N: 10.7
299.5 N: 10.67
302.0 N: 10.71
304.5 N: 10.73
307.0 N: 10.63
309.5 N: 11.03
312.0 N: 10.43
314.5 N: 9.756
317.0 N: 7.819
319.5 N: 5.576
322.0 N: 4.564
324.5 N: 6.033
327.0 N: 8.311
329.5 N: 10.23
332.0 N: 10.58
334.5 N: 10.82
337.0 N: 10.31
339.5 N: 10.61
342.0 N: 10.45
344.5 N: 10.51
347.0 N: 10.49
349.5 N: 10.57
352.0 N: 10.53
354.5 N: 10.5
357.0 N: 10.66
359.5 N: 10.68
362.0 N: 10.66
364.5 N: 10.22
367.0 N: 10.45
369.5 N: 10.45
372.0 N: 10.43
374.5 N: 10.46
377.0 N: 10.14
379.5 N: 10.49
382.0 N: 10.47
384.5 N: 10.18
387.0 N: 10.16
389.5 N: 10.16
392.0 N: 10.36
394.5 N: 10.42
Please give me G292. 0.99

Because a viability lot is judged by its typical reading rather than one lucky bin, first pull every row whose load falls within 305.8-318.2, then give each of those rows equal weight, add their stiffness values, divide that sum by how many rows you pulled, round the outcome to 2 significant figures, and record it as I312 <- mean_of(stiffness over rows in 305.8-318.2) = 9.9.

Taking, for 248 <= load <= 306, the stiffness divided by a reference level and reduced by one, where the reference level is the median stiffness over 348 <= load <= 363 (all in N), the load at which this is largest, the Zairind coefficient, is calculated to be 304.5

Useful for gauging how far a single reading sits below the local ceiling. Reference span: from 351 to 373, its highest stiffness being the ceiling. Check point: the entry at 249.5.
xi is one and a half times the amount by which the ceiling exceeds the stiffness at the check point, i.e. 0.93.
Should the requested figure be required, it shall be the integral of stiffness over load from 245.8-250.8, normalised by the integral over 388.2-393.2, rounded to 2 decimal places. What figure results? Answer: 0.98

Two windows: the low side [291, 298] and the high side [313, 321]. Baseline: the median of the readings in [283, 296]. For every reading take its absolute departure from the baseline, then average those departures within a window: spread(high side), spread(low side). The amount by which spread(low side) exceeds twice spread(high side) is -5.2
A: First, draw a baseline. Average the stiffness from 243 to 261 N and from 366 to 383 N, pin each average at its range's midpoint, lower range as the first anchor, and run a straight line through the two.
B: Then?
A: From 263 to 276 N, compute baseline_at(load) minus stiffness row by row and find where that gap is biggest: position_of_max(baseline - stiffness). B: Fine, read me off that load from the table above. 264.5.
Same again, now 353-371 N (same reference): 364.5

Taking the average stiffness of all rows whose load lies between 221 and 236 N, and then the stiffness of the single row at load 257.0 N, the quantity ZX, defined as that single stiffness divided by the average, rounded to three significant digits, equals 1.25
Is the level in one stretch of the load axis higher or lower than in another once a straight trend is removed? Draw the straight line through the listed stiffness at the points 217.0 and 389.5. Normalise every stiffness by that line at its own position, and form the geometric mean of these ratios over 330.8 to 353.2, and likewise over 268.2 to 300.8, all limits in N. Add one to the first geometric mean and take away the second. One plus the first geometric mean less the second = 0.94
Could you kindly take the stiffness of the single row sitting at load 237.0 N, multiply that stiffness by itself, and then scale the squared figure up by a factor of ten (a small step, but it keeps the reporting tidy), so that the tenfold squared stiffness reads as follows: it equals 949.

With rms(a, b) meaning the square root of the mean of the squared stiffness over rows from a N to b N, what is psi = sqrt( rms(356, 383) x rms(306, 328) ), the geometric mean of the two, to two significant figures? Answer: 9.5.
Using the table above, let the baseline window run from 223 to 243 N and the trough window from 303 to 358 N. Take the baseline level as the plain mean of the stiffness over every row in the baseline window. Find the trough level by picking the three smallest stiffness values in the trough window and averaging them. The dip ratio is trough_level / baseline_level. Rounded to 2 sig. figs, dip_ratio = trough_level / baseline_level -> 0.60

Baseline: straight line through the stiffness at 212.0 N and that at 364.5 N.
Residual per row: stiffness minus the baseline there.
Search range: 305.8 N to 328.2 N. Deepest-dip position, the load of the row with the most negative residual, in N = 322.0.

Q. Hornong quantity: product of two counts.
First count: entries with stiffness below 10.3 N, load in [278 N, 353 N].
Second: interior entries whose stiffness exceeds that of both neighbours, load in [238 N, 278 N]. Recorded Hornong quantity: 16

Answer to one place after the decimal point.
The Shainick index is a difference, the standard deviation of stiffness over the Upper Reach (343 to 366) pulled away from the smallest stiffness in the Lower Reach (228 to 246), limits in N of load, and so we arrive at 8.1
